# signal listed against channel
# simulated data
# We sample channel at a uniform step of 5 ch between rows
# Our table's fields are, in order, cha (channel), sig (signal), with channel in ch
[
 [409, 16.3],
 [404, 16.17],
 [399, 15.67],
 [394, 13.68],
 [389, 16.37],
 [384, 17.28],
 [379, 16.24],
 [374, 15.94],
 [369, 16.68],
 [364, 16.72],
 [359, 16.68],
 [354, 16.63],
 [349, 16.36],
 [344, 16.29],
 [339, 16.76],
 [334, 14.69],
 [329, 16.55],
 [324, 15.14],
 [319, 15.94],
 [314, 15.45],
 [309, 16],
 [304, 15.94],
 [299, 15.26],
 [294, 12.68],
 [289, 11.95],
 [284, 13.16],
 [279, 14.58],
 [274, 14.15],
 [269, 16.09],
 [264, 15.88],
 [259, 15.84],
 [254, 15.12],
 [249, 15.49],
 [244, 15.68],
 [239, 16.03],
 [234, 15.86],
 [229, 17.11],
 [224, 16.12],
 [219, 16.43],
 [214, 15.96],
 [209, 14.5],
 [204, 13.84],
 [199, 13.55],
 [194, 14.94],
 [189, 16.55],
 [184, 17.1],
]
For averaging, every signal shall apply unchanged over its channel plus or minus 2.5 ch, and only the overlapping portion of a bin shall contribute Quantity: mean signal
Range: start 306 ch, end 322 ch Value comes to 15.8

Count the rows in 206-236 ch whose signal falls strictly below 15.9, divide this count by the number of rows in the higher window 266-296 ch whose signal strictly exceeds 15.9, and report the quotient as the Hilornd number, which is 2.0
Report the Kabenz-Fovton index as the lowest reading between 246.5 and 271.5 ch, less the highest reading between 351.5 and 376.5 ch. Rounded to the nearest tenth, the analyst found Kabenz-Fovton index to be -1.6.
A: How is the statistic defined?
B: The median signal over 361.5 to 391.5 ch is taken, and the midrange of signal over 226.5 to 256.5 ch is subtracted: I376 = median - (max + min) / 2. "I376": 0.4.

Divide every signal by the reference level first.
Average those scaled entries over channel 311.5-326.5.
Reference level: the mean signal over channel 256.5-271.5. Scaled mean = 0.97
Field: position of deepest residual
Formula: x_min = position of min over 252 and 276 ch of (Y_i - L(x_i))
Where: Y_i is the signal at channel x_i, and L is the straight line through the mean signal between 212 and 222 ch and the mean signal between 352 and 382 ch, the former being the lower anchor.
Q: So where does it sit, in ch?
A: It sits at 274 ch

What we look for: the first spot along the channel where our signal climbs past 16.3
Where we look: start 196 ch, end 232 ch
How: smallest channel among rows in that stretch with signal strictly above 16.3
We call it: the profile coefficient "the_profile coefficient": 219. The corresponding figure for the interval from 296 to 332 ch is 329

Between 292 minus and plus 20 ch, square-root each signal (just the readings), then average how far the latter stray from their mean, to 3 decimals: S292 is 0.164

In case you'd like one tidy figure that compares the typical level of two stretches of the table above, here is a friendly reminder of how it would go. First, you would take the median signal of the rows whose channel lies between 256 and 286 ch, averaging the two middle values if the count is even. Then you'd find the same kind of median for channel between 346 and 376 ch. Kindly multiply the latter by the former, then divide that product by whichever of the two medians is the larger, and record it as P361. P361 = 15.2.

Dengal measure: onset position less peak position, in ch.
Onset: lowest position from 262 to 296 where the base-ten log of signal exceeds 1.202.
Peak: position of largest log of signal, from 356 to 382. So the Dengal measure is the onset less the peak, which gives -95 ch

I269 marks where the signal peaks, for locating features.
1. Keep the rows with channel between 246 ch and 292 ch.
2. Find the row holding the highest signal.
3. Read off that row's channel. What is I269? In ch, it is 269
